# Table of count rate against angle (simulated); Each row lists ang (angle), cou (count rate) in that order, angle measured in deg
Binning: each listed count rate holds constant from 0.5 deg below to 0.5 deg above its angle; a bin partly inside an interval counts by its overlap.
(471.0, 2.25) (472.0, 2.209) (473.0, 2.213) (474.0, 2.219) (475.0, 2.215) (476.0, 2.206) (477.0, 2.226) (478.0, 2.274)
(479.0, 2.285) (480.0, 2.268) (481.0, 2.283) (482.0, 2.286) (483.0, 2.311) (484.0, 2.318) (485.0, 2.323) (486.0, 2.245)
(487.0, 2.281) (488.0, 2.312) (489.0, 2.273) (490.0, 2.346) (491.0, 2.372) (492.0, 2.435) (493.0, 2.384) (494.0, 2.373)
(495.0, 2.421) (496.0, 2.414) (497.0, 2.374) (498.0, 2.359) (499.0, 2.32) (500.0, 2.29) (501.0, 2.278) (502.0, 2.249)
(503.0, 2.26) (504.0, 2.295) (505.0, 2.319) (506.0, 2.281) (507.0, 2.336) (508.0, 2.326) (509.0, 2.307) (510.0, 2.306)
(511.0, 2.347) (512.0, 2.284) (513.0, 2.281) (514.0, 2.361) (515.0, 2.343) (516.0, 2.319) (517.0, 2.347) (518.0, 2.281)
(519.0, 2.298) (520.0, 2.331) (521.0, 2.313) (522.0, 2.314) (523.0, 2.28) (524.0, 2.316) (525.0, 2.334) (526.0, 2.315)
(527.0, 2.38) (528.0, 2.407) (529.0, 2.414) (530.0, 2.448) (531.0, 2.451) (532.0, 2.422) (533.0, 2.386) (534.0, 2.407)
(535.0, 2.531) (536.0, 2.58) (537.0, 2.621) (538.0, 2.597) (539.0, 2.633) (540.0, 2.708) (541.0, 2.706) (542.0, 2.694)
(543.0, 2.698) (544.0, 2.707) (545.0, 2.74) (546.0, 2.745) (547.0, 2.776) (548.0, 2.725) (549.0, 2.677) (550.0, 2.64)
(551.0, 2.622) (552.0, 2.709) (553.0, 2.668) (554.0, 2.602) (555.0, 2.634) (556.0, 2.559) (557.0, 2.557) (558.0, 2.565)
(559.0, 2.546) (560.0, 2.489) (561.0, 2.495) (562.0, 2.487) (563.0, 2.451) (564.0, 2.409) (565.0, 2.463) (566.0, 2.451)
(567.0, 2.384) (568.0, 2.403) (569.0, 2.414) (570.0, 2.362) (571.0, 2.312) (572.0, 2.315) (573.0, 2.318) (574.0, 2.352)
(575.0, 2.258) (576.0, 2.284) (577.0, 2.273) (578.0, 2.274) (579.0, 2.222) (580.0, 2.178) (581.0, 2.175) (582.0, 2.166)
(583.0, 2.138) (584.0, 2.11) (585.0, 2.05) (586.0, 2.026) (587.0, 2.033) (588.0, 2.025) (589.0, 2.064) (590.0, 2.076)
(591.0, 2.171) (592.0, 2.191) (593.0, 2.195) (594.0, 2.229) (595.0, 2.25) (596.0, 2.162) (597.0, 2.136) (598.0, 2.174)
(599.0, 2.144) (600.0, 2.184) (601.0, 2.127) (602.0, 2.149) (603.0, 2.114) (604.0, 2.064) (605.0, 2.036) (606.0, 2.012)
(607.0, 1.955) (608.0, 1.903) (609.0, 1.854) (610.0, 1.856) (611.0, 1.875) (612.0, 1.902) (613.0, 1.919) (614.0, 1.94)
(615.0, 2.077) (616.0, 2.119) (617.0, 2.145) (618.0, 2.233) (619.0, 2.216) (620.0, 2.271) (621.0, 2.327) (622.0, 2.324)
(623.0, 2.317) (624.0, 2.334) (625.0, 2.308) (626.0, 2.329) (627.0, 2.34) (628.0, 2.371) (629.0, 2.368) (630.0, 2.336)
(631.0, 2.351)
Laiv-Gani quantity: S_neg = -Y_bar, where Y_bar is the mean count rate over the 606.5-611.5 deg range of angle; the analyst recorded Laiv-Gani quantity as -1.89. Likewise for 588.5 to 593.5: -2.14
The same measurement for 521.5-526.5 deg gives -2.31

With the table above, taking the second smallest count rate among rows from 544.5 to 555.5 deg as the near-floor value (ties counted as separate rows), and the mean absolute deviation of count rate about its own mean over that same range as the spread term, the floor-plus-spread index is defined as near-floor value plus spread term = 2.7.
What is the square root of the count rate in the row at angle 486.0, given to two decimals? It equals 1.50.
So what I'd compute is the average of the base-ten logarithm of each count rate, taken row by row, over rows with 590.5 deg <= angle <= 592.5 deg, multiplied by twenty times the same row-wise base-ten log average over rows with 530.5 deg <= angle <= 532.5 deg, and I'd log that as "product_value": 2.62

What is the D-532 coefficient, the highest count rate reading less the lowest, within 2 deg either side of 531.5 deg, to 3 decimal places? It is 0.065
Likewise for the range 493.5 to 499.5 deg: 0.101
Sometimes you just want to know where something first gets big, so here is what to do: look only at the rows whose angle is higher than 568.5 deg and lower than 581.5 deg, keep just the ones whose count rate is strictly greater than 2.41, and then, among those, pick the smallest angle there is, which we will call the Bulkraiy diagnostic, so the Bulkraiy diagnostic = 569.0 deg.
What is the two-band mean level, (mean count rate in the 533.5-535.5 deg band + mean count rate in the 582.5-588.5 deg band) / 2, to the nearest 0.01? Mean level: 2.27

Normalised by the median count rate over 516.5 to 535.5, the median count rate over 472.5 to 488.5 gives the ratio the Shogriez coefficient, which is 0.97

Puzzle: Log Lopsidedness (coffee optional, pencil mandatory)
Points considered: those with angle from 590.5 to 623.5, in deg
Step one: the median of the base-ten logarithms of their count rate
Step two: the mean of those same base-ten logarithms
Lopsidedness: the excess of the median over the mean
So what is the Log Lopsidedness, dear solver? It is 0.0083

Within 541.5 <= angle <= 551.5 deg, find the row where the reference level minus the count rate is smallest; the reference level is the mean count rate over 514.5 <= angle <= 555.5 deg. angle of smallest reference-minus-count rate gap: 547.0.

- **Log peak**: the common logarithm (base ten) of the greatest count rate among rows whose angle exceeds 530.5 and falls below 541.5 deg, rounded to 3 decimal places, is 0.433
